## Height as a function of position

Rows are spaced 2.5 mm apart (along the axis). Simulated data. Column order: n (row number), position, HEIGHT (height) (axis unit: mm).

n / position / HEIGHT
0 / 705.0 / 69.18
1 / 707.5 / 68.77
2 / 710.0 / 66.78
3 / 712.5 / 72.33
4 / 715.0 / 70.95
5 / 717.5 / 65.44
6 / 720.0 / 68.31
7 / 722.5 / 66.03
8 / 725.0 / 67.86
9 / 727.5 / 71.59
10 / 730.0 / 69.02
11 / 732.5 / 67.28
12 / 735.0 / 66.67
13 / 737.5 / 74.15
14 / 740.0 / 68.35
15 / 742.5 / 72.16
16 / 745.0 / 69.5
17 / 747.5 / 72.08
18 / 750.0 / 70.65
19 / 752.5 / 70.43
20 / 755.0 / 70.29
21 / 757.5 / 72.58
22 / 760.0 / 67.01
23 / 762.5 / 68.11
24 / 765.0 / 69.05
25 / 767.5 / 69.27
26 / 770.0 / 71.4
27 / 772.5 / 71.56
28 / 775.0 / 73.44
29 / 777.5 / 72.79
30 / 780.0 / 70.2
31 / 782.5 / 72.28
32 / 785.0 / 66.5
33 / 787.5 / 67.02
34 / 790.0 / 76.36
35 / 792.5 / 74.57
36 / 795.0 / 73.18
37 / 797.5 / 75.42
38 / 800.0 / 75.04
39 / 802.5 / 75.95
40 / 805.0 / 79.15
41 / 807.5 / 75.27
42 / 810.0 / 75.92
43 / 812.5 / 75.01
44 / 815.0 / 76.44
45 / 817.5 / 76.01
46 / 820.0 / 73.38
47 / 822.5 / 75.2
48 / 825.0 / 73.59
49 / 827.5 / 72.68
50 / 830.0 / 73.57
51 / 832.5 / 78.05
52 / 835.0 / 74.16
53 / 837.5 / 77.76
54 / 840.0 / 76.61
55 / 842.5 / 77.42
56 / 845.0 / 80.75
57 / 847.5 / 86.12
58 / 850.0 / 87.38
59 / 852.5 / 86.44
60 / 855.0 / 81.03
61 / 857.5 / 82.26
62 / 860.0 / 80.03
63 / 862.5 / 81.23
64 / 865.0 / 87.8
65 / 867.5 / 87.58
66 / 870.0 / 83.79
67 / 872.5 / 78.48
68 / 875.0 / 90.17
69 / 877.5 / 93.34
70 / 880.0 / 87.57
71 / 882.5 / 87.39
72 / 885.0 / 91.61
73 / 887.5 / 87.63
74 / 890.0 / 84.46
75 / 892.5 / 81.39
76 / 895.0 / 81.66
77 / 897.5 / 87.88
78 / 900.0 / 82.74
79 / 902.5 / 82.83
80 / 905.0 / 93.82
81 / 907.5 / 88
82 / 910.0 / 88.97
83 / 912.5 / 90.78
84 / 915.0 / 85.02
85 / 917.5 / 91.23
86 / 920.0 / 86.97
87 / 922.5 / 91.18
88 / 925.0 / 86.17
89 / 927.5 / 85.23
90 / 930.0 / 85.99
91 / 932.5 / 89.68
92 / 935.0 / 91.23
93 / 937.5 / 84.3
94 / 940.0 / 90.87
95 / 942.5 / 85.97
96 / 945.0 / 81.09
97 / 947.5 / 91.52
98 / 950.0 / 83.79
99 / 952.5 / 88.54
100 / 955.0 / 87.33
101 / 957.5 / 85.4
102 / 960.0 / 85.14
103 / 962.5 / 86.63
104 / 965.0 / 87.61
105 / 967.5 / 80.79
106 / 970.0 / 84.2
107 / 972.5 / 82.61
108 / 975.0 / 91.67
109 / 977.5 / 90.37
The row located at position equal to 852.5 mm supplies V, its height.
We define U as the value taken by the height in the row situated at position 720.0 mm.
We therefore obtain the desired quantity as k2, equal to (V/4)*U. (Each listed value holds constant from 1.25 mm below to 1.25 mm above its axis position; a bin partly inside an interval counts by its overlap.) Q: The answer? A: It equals 1476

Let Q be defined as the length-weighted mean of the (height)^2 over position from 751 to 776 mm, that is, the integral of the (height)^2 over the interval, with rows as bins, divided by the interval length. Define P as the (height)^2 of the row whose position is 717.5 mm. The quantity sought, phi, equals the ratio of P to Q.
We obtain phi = 0.9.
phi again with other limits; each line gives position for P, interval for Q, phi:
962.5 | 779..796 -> 1.5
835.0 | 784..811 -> 1.0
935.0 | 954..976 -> 1.1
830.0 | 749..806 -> 1.0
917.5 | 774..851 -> 1.5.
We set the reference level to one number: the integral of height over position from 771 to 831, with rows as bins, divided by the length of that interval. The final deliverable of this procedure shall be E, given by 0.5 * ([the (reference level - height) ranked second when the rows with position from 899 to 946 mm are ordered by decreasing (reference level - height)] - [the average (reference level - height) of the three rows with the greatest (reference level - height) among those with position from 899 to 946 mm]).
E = -0.26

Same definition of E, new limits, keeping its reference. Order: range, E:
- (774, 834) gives 0.44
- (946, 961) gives -0.18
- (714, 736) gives 0.01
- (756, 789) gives -0.08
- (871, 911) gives -0.44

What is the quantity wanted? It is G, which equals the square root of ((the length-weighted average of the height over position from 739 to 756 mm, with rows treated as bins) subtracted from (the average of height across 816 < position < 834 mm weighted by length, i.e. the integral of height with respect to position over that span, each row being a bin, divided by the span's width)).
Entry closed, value 2.0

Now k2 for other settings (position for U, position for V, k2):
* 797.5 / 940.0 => 1713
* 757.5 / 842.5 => 1405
